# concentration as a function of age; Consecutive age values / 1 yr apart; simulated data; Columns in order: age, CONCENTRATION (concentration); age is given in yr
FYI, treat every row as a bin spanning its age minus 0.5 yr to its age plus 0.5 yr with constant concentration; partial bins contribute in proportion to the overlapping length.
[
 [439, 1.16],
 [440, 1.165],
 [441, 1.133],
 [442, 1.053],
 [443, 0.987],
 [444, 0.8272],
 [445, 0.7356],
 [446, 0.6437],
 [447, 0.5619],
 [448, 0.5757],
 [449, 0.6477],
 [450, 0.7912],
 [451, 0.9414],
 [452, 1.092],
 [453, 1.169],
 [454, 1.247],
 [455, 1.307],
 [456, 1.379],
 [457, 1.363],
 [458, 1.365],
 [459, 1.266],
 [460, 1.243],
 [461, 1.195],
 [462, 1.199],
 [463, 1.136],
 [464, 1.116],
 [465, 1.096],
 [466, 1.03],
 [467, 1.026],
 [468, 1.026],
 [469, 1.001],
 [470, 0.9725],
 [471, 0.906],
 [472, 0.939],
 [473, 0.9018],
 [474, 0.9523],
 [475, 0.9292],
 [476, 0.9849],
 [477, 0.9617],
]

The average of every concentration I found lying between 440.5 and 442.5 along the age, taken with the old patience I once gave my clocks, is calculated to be 1.09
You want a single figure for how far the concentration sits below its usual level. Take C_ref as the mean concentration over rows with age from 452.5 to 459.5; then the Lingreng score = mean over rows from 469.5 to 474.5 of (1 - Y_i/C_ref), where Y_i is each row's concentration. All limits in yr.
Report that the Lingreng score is 0.28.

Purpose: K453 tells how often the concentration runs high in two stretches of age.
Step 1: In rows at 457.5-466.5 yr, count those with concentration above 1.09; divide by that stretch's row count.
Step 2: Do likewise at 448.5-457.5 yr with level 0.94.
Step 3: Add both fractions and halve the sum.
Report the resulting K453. 0.83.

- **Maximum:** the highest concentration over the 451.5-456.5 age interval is 1.379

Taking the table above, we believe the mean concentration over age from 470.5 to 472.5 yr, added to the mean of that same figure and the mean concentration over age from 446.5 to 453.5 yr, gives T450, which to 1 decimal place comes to 1.8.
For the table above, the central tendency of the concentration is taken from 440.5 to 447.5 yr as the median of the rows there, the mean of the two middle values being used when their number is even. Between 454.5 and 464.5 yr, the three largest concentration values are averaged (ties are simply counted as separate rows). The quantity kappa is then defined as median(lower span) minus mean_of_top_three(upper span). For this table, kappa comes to -0.54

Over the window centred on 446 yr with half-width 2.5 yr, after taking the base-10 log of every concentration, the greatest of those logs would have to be -0.082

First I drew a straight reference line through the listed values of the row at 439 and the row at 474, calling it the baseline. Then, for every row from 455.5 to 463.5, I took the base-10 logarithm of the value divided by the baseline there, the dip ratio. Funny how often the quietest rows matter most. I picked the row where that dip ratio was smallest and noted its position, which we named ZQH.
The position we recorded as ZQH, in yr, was 463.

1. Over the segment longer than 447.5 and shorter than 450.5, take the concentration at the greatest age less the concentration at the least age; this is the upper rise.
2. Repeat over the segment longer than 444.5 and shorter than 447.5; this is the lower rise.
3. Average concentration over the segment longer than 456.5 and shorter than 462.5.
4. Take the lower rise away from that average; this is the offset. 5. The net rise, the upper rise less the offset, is -1.2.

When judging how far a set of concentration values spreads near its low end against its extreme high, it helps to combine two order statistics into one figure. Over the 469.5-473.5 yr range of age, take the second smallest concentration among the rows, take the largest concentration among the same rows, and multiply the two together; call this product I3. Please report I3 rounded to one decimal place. 0.9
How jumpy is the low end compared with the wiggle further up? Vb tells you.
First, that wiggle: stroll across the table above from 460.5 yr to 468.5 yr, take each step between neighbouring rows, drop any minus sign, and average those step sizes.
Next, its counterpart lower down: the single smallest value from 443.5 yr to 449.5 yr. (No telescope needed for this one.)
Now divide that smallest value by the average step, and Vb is 22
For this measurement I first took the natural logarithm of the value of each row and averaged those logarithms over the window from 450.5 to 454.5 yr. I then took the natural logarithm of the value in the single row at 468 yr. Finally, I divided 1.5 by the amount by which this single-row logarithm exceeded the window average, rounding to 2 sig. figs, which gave -20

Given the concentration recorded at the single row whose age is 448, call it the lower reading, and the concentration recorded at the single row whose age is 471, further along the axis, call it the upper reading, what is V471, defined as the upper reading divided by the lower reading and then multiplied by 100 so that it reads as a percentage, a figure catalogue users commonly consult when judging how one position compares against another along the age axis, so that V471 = 157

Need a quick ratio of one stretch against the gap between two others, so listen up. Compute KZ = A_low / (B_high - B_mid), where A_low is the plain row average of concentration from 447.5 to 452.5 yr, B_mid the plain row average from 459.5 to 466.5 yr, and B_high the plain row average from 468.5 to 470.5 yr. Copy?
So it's -5.1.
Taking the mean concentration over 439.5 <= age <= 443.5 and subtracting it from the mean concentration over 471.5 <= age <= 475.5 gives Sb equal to -0.15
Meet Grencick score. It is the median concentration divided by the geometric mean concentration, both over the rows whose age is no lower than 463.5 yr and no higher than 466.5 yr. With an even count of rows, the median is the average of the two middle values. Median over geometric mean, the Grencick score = 1.01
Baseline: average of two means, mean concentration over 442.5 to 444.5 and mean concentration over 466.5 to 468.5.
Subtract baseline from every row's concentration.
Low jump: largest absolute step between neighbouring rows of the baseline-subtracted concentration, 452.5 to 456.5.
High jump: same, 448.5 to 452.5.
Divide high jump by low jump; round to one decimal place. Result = 1.9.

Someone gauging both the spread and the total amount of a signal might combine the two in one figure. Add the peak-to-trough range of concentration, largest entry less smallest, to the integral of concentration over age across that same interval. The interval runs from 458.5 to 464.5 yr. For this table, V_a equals 7.3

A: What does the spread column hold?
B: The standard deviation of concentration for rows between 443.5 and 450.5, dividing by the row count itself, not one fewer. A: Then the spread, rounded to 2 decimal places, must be 0.10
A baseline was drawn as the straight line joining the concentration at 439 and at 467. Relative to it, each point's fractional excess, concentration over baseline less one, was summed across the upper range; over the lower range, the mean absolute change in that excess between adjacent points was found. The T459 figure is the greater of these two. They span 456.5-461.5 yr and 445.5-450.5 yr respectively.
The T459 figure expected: 1.0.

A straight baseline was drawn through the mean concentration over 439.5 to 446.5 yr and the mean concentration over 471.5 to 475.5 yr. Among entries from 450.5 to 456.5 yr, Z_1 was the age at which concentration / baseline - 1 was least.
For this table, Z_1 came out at 451 yr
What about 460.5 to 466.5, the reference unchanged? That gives 466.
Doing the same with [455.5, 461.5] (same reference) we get 461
